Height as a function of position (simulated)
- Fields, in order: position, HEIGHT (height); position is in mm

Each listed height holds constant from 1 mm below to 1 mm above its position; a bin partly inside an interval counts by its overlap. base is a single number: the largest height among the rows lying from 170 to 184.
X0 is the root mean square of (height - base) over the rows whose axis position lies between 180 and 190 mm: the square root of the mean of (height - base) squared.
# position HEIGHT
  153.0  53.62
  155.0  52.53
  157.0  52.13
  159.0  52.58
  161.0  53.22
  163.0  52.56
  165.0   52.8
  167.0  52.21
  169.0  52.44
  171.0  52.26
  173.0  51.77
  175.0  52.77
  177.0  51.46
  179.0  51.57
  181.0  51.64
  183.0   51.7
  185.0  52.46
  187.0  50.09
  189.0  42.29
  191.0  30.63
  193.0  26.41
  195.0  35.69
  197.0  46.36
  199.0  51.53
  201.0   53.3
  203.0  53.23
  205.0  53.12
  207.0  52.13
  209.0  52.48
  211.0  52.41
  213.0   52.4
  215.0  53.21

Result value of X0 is 4.9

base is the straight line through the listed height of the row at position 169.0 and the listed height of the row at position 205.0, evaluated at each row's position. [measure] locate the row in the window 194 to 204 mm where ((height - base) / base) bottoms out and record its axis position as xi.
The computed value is 195.0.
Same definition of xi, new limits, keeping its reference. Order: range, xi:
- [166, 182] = 177.0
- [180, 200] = 193.0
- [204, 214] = 207.0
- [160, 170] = 167.0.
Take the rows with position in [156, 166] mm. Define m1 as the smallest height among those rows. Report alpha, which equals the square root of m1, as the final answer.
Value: 7.22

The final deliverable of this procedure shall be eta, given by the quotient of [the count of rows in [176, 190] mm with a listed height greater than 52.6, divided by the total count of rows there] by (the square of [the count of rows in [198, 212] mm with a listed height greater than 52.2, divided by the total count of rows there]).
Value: 0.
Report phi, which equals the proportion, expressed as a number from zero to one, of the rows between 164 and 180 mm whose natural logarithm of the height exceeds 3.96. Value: 0.25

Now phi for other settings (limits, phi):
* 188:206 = 0.33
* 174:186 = 0.33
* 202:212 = 0.60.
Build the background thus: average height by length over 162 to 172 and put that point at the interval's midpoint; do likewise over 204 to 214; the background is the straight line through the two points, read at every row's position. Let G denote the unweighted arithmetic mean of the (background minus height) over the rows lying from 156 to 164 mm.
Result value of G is -0.2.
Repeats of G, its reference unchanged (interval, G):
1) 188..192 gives 16.0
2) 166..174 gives 0.3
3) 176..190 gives 2.3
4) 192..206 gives 6.8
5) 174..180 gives 0.5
